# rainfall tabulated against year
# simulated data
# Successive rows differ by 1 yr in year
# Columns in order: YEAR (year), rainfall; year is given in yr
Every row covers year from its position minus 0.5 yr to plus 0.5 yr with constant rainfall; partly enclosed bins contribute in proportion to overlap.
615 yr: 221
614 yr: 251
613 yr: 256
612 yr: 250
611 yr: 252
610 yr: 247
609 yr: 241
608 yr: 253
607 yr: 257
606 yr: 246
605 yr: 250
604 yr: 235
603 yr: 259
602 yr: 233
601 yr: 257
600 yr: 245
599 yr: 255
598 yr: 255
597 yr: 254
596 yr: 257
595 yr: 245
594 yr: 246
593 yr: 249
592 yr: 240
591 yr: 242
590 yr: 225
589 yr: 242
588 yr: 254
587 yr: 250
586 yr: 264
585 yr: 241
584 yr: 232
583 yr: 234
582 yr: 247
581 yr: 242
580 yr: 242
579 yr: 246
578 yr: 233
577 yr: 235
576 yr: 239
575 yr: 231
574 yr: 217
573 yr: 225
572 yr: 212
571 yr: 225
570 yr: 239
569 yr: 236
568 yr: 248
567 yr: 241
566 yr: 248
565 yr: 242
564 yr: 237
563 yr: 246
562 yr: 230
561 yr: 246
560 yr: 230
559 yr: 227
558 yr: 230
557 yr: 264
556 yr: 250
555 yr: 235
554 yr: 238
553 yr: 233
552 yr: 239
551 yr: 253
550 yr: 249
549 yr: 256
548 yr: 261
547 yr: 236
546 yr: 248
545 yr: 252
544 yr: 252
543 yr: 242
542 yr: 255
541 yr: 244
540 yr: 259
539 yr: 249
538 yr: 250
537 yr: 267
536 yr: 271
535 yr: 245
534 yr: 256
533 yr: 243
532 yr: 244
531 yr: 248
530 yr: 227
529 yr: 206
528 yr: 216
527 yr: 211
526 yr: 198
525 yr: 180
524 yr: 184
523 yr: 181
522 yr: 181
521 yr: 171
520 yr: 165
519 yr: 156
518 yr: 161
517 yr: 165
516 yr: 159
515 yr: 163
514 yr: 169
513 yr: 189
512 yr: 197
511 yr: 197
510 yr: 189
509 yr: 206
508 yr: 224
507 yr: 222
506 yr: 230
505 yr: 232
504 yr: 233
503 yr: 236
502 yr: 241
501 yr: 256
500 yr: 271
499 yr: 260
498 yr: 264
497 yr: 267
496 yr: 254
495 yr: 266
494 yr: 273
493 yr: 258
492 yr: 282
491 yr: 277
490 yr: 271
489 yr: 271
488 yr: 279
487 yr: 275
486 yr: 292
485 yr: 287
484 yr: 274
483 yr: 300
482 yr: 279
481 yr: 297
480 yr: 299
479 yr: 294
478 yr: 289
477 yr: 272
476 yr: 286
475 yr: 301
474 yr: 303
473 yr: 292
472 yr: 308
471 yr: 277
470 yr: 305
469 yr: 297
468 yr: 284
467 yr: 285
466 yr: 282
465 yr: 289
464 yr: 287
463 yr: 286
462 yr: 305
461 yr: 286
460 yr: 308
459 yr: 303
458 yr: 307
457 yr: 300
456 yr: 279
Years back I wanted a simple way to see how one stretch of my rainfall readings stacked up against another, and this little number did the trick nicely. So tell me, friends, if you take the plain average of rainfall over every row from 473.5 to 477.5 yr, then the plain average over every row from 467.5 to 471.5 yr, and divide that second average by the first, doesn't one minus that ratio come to 0.00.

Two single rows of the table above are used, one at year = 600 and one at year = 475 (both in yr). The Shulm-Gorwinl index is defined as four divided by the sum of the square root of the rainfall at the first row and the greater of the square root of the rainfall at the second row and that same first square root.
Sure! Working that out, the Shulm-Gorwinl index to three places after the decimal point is 0.121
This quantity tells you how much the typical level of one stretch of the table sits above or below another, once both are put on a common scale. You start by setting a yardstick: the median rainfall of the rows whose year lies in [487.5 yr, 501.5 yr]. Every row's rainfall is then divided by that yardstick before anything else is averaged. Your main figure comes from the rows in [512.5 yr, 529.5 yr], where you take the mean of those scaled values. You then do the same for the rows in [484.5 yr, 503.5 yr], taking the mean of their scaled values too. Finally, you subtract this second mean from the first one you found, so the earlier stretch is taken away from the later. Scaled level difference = -0.33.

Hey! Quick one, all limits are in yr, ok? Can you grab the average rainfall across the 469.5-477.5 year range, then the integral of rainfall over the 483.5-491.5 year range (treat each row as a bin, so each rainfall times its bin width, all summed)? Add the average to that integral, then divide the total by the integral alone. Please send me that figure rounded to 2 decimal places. 1.13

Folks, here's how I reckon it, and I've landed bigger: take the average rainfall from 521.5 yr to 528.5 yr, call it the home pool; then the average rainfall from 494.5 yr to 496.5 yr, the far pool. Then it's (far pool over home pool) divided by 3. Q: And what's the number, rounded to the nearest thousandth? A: 0.449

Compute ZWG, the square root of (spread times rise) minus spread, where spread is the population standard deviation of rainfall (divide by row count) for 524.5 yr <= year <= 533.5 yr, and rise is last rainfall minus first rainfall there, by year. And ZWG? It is 15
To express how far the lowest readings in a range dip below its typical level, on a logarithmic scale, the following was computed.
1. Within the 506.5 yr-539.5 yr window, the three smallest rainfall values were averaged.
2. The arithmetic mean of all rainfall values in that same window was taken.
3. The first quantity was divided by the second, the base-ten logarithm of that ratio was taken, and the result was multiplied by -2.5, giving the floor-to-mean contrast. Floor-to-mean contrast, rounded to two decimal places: 0.28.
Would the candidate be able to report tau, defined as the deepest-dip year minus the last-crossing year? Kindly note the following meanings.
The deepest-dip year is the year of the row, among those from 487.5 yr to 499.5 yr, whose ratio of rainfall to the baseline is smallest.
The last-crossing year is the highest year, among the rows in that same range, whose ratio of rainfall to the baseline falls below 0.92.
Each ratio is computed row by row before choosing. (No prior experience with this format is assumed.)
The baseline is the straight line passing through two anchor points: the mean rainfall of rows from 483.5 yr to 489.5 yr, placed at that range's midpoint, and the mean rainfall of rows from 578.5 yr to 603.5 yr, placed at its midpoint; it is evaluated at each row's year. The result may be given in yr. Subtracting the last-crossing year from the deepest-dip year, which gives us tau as 0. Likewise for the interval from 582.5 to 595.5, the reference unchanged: 0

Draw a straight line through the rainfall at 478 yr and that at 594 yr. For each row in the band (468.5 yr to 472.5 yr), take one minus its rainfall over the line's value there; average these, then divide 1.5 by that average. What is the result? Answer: -88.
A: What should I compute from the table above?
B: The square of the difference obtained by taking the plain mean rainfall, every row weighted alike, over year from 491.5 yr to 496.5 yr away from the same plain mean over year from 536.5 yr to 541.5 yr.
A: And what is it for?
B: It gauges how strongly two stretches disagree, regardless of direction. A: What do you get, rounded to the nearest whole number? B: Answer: 164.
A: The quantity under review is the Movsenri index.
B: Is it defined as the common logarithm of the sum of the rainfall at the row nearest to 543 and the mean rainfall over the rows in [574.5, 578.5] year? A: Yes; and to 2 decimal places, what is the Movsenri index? 2.68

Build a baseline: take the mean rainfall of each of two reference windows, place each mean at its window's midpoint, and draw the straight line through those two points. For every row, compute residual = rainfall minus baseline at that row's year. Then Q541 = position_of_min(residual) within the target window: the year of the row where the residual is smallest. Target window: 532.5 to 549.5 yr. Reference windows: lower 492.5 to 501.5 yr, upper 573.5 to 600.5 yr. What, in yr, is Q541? 547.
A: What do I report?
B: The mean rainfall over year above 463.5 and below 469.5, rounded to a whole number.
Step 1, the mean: 287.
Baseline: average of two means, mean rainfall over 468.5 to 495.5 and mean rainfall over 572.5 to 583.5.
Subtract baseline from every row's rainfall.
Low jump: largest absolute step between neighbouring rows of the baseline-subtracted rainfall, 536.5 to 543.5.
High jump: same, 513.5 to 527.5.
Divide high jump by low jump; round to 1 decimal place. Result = 1.1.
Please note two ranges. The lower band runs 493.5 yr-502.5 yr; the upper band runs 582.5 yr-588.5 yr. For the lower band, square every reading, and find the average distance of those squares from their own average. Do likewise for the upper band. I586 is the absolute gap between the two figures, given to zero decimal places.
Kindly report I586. 1053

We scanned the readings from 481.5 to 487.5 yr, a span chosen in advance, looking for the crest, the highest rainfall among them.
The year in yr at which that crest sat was 483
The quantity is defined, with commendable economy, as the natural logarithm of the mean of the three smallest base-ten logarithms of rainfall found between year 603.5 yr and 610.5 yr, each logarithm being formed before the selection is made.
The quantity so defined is 0.868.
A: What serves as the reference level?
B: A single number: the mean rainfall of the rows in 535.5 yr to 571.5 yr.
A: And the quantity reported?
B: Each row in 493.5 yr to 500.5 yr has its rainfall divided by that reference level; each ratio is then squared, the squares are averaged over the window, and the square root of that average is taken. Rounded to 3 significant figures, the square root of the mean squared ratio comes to 1.08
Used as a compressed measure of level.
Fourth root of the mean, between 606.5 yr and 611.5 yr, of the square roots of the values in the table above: 1.99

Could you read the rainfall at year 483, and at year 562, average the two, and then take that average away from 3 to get -262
